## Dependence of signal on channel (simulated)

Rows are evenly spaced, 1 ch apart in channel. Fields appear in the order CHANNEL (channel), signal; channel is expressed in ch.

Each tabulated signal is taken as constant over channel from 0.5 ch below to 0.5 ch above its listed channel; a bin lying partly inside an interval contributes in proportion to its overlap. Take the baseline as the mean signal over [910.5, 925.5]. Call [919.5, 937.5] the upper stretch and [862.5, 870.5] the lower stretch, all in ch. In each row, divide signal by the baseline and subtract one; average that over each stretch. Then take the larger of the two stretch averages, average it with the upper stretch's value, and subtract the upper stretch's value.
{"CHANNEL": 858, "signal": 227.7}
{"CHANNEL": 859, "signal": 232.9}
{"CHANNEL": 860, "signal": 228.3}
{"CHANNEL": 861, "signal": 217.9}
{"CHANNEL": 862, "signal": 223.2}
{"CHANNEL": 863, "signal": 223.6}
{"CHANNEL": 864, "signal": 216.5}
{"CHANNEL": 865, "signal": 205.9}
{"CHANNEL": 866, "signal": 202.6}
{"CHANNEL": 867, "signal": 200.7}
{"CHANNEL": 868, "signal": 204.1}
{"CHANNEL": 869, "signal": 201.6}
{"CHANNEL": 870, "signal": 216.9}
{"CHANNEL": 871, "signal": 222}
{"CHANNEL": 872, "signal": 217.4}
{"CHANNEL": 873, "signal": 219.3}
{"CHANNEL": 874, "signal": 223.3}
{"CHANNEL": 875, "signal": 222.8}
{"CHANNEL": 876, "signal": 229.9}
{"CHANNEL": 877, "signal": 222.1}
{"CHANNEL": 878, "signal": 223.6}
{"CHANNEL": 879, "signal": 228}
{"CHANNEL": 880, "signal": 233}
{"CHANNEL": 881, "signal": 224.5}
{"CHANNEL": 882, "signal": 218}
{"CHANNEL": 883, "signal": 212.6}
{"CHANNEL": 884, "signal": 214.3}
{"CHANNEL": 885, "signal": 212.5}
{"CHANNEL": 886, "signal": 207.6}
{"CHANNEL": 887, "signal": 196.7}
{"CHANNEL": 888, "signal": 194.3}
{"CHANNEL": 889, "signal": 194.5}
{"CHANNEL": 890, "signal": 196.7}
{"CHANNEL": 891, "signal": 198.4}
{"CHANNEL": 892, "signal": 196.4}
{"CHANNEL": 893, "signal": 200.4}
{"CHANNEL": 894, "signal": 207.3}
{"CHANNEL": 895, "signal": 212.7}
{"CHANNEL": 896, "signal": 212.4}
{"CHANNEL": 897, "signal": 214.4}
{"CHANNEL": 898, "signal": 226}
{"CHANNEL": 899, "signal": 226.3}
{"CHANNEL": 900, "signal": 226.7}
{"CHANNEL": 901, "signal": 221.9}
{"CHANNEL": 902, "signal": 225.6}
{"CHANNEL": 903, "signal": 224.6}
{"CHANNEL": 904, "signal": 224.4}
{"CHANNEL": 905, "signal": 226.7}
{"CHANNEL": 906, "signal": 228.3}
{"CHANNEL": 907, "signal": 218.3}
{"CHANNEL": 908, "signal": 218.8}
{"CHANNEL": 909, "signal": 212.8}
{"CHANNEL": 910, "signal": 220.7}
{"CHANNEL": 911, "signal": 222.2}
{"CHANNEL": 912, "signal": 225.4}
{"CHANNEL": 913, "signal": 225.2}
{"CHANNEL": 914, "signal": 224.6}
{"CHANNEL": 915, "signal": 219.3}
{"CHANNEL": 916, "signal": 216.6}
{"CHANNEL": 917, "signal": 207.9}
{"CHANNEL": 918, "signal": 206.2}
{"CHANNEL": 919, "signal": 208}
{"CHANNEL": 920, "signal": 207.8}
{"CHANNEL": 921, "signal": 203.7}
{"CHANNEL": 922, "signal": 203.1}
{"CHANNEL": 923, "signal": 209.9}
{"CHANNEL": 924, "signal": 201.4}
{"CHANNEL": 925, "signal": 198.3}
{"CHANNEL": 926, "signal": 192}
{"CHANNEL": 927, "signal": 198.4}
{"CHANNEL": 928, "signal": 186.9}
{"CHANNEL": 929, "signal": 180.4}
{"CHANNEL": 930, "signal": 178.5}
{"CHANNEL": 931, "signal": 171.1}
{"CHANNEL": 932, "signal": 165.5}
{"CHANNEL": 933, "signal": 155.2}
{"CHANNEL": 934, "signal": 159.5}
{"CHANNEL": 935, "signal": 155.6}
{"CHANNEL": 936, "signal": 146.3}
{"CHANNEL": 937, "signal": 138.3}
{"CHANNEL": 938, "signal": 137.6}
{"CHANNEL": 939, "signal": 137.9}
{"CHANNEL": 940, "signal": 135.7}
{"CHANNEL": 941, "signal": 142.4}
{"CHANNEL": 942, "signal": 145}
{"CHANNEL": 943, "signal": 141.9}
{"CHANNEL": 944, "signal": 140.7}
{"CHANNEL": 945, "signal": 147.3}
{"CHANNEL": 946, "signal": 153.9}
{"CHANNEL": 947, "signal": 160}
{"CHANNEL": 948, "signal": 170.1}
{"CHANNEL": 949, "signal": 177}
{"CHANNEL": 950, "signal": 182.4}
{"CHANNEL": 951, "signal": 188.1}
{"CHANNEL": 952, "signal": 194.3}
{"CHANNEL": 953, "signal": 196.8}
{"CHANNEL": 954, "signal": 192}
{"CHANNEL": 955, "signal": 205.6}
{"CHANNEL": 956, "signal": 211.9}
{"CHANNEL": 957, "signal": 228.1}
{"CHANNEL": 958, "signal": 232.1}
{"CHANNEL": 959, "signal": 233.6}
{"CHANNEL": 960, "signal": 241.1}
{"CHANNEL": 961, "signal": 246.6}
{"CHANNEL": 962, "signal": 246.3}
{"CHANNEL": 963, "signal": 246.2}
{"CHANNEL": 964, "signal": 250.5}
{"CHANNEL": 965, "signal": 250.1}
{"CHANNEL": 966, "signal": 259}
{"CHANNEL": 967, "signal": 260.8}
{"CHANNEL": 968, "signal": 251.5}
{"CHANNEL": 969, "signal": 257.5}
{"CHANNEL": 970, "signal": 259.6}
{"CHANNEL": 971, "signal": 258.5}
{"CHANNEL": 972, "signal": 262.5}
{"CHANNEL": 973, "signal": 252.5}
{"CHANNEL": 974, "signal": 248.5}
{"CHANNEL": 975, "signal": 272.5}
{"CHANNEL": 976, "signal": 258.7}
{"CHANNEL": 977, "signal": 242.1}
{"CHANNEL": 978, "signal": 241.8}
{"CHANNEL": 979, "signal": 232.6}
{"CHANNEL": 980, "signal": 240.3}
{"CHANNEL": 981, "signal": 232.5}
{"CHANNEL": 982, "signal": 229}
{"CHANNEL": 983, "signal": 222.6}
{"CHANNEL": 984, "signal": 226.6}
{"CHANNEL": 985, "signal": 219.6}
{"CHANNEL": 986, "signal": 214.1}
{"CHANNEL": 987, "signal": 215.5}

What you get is 0.067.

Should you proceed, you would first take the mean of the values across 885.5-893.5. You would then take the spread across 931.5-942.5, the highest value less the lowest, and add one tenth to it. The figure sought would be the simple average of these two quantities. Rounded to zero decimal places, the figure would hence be 114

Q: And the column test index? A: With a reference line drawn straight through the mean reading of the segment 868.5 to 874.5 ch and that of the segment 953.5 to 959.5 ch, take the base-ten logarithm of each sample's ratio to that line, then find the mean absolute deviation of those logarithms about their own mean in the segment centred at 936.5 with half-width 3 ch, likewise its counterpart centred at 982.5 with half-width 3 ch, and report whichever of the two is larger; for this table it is 0.024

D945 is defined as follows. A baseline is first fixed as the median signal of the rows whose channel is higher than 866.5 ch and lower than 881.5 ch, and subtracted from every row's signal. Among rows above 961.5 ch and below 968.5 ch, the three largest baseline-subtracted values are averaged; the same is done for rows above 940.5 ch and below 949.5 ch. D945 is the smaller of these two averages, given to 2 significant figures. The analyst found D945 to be -53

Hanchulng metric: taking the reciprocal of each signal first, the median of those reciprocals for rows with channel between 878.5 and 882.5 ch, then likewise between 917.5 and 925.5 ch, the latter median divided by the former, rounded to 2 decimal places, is 1.10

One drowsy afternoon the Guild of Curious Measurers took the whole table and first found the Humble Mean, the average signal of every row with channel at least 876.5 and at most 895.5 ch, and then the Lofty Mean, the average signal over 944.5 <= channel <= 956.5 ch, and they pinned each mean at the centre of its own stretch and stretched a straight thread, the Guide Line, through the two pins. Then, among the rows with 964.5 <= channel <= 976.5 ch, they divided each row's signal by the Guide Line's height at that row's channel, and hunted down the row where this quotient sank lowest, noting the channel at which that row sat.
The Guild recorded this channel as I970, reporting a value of 965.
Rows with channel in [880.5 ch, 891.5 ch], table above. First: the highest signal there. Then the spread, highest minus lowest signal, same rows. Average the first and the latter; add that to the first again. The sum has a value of 352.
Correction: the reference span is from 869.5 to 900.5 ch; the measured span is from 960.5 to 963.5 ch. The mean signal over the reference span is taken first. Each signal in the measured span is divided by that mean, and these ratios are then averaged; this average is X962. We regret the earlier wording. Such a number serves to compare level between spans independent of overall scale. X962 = 1.1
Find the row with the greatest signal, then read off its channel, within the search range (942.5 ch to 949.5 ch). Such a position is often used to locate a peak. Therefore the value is 949 ch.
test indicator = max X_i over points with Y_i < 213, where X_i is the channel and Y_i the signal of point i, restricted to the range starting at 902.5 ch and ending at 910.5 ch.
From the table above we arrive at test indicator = 909 ch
